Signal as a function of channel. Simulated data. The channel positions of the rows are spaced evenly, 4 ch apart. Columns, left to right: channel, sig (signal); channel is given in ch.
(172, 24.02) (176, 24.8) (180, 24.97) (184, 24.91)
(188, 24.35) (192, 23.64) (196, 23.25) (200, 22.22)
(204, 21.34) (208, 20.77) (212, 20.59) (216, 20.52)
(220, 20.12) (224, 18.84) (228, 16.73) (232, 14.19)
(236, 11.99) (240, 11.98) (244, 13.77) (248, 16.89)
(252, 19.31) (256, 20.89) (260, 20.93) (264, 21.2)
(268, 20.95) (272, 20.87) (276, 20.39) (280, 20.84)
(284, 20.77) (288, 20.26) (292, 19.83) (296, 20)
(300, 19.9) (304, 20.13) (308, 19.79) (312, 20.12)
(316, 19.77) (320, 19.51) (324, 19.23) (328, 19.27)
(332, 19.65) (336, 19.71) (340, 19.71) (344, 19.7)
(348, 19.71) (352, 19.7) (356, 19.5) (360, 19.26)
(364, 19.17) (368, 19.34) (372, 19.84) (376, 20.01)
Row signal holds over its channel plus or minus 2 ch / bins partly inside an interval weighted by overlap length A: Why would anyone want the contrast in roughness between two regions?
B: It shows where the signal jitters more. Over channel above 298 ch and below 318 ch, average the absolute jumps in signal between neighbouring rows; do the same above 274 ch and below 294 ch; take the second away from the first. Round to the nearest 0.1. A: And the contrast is -0.1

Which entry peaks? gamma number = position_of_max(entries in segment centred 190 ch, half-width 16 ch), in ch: 180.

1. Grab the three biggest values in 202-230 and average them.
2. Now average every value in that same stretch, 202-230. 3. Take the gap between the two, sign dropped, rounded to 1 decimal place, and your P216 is 1.1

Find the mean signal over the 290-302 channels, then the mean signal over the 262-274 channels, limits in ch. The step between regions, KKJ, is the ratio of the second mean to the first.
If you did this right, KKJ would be 1.1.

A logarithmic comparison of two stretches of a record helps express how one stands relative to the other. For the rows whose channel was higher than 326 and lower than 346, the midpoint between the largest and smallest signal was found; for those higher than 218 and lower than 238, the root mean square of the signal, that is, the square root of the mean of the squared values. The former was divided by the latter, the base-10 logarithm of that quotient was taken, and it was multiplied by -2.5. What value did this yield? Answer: -0.17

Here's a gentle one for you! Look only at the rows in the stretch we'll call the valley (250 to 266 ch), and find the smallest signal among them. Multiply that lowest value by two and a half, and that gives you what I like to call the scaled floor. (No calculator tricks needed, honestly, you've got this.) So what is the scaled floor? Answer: 48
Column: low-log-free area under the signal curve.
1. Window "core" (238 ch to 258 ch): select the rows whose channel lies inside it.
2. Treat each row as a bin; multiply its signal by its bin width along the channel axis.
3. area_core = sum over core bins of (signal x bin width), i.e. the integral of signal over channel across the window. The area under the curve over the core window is 331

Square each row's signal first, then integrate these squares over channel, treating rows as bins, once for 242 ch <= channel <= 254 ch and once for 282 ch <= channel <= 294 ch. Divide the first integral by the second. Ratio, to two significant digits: 0.69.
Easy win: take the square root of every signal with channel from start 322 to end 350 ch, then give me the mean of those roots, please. 4.42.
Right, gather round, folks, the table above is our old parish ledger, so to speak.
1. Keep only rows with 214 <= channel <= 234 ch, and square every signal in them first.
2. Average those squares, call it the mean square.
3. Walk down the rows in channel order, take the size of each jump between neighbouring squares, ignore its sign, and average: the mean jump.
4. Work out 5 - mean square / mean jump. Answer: -1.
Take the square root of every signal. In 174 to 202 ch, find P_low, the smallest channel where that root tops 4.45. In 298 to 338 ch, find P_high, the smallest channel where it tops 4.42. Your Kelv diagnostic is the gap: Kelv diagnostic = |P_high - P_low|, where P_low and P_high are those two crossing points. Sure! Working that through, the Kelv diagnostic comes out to 124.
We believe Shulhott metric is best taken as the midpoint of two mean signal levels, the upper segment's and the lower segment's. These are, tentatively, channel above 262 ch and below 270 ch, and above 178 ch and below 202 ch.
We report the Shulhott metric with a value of 22.5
